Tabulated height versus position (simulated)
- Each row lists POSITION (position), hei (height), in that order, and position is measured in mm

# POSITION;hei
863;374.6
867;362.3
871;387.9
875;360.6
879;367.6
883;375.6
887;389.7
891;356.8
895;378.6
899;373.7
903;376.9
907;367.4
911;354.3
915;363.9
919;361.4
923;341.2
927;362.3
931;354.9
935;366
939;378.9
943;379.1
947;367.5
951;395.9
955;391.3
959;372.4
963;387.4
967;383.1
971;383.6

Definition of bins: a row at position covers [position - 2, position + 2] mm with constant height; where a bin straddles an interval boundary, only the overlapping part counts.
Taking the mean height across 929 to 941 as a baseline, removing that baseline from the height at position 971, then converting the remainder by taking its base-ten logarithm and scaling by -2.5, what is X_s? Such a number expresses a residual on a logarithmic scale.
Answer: -3.08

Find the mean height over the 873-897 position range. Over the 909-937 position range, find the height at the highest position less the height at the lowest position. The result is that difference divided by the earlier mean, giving 0.031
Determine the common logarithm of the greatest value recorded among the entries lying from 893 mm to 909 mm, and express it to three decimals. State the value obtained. 2.578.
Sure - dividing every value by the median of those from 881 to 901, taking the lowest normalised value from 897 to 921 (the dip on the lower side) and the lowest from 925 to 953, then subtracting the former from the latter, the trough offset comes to 0.002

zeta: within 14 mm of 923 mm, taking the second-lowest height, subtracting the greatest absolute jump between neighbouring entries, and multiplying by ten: 3332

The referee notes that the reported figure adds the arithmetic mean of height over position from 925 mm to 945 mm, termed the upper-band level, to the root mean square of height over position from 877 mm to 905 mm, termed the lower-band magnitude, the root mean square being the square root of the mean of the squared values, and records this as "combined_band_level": 742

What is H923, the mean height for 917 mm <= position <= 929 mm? 355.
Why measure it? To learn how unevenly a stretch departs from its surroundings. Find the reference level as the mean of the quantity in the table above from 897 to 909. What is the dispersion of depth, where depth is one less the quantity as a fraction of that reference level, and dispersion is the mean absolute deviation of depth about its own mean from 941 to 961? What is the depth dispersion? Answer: 0.027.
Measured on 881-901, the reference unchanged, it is 0.021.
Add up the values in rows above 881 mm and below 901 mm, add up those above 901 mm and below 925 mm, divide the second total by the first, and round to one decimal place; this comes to 1.2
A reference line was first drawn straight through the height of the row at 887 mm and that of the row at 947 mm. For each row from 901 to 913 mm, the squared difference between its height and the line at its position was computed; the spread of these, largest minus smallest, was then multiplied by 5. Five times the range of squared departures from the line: 3280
